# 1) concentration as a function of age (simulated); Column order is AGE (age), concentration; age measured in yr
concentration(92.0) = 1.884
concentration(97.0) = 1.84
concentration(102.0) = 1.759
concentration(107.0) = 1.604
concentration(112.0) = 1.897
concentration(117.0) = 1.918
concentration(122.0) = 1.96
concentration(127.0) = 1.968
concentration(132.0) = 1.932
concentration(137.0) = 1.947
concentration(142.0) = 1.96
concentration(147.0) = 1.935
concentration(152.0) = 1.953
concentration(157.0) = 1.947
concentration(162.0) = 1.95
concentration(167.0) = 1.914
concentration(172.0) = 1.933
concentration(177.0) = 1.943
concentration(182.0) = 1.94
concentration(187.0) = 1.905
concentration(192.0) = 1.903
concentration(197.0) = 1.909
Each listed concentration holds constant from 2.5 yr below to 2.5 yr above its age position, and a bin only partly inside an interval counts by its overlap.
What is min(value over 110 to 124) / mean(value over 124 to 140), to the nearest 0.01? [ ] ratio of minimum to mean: 0.97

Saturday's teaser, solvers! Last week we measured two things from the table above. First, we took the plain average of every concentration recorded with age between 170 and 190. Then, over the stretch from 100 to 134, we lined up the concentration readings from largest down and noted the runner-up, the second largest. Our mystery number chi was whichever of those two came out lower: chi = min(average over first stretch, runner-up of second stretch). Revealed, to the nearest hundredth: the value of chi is 1.93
